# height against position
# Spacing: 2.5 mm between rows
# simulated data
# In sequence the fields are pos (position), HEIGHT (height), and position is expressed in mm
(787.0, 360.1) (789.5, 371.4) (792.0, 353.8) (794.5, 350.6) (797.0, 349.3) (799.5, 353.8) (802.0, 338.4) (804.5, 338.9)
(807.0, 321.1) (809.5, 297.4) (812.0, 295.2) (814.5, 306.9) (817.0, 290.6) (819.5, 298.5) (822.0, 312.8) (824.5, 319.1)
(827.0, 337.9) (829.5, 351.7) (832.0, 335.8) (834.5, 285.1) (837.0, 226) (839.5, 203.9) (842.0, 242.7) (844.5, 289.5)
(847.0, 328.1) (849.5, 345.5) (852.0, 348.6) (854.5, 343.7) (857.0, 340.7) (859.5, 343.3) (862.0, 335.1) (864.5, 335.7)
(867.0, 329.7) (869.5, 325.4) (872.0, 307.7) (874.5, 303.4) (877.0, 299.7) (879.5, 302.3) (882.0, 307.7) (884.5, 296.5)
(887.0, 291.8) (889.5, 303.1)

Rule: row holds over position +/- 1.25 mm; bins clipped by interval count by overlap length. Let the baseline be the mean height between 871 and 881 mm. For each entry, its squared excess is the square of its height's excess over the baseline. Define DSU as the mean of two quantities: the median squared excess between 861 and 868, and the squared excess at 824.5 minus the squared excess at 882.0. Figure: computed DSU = 622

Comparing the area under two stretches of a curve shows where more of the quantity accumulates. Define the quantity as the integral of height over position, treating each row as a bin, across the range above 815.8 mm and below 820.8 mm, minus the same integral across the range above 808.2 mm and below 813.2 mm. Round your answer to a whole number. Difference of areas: -9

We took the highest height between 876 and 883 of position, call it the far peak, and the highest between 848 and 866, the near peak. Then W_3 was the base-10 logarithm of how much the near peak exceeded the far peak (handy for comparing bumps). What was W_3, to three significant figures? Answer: 1.61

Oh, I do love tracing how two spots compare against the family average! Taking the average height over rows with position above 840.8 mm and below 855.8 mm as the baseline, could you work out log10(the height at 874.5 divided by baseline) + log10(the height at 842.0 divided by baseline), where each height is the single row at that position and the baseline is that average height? -0.13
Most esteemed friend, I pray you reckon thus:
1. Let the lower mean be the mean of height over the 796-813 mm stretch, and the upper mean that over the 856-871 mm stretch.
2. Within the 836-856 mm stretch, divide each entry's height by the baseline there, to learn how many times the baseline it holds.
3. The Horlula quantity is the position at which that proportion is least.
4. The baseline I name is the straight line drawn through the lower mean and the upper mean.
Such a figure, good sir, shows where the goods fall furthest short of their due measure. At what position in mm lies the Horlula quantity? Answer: 839.5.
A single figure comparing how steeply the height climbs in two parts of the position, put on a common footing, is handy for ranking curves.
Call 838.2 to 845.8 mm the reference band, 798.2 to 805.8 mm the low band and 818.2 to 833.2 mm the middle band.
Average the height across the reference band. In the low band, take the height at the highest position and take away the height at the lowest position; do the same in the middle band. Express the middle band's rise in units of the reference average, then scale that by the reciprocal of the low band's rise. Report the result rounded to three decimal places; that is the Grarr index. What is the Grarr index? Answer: -0.010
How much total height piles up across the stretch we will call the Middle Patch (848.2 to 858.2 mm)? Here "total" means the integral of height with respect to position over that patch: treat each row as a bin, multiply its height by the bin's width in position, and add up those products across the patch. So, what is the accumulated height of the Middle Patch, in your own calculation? 3446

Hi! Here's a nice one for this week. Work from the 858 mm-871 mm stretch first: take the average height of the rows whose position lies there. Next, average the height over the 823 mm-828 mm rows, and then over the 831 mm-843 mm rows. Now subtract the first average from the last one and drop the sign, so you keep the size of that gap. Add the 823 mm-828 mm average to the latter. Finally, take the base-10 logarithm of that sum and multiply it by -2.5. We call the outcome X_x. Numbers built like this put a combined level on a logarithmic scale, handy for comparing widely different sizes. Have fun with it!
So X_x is -6.51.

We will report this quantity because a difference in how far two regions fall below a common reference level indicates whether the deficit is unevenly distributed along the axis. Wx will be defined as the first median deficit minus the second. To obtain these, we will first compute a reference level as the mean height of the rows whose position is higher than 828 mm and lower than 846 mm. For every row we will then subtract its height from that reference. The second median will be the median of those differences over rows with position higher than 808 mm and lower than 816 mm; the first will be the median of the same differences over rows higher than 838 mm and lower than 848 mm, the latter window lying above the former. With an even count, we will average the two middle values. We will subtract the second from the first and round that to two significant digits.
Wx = 31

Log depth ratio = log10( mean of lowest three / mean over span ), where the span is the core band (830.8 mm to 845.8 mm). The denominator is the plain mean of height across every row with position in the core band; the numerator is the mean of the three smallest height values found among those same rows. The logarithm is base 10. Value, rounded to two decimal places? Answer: -0.07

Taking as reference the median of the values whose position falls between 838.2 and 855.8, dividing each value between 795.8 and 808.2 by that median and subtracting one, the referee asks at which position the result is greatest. 799.5 mm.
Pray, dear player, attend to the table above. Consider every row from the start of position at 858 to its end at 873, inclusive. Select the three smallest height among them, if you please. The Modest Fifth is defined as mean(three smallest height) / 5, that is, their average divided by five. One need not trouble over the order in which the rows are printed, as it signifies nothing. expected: 64.2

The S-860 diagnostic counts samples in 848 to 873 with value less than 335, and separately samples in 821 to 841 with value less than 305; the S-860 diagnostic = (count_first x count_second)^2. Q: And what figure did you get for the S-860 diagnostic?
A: 81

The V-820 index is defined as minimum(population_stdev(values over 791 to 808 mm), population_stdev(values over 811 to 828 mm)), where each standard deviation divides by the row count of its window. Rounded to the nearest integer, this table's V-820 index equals 11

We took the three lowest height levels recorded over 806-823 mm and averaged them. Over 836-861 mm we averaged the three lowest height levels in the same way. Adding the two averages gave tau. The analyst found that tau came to 519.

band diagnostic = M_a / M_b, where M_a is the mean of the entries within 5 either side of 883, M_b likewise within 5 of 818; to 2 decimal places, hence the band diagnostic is 0.99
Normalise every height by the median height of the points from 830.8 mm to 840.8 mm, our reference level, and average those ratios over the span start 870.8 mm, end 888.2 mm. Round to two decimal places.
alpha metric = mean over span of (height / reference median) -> 1.18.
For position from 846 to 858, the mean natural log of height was 5.83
